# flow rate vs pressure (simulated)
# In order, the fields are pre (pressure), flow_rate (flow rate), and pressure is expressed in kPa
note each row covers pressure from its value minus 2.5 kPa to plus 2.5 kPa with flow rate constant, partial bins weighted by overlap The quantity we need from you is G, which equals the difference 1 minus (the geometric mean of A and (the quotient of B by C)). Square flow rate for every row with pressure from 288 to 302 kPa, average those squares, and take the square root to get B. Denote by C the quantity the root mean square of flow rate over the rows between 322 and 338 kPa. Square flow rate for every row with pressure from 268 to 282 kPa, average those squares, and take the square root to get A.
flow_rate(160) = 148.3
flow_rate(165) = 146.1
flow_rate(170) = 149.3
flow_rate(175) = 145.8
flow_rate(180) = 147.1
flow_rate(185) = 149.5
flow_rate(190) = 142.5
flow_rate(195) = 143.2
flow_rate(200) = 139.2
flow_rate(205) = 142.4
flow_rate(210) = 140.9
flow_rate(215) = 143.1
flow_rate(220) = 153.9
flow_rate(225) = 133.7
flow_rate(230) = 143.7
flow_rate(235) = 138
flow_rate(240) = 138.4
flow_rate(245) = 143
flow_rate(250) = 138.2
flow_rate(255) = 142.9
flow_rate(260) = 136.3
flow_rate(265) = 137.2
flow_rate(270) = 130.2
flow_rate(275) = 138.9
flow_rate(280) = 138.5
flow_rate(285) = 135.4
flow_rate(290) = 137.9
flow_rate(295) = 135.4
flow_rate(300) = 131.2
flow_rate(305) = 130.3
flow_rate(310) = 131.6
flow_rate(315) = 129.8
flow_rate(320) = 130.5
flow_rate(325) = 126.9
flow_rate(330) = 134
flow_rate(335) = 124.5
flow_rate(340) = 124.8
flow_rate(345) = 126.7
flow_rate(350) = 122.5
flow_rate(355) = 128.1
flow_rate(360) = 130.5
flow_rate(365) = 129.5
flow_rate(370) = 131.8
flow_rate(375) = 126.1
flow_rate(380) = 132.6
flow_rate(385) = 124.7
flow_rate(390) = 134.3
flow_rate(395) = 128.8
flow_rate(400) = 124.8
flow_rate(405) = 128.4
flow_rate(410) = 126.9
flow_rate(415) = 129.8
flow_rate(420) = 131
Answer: -10.9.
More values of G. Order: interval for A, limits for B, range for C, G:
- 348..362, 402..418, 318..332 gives -10.2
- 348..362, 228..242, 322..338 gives -10.8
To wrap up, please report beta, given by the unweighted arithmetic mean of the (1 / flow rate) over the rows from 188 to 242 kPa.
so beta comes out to 0.0071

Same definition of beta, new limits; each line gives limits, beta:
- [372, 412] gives 0.0078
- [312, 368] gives 0.0078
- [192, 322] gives 0.0073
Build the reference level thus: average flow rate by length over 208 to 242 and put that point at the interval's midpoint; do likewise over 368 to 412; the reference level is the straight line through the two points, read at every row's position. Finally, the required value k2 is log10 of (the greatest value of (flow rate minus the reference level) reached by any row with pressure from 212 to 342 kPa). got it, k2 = 1.1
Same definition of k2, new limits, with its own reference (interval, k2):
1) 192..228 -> 1.1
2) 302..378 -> 0.2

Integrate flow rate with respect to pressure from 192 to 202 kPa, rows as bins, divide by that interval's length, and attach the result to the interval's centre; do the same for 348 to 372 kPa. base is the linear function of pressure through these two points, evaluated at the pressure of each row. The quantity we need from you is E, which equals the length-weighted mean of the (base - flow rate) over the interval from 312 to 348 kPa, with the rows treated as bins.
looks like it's 2.8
